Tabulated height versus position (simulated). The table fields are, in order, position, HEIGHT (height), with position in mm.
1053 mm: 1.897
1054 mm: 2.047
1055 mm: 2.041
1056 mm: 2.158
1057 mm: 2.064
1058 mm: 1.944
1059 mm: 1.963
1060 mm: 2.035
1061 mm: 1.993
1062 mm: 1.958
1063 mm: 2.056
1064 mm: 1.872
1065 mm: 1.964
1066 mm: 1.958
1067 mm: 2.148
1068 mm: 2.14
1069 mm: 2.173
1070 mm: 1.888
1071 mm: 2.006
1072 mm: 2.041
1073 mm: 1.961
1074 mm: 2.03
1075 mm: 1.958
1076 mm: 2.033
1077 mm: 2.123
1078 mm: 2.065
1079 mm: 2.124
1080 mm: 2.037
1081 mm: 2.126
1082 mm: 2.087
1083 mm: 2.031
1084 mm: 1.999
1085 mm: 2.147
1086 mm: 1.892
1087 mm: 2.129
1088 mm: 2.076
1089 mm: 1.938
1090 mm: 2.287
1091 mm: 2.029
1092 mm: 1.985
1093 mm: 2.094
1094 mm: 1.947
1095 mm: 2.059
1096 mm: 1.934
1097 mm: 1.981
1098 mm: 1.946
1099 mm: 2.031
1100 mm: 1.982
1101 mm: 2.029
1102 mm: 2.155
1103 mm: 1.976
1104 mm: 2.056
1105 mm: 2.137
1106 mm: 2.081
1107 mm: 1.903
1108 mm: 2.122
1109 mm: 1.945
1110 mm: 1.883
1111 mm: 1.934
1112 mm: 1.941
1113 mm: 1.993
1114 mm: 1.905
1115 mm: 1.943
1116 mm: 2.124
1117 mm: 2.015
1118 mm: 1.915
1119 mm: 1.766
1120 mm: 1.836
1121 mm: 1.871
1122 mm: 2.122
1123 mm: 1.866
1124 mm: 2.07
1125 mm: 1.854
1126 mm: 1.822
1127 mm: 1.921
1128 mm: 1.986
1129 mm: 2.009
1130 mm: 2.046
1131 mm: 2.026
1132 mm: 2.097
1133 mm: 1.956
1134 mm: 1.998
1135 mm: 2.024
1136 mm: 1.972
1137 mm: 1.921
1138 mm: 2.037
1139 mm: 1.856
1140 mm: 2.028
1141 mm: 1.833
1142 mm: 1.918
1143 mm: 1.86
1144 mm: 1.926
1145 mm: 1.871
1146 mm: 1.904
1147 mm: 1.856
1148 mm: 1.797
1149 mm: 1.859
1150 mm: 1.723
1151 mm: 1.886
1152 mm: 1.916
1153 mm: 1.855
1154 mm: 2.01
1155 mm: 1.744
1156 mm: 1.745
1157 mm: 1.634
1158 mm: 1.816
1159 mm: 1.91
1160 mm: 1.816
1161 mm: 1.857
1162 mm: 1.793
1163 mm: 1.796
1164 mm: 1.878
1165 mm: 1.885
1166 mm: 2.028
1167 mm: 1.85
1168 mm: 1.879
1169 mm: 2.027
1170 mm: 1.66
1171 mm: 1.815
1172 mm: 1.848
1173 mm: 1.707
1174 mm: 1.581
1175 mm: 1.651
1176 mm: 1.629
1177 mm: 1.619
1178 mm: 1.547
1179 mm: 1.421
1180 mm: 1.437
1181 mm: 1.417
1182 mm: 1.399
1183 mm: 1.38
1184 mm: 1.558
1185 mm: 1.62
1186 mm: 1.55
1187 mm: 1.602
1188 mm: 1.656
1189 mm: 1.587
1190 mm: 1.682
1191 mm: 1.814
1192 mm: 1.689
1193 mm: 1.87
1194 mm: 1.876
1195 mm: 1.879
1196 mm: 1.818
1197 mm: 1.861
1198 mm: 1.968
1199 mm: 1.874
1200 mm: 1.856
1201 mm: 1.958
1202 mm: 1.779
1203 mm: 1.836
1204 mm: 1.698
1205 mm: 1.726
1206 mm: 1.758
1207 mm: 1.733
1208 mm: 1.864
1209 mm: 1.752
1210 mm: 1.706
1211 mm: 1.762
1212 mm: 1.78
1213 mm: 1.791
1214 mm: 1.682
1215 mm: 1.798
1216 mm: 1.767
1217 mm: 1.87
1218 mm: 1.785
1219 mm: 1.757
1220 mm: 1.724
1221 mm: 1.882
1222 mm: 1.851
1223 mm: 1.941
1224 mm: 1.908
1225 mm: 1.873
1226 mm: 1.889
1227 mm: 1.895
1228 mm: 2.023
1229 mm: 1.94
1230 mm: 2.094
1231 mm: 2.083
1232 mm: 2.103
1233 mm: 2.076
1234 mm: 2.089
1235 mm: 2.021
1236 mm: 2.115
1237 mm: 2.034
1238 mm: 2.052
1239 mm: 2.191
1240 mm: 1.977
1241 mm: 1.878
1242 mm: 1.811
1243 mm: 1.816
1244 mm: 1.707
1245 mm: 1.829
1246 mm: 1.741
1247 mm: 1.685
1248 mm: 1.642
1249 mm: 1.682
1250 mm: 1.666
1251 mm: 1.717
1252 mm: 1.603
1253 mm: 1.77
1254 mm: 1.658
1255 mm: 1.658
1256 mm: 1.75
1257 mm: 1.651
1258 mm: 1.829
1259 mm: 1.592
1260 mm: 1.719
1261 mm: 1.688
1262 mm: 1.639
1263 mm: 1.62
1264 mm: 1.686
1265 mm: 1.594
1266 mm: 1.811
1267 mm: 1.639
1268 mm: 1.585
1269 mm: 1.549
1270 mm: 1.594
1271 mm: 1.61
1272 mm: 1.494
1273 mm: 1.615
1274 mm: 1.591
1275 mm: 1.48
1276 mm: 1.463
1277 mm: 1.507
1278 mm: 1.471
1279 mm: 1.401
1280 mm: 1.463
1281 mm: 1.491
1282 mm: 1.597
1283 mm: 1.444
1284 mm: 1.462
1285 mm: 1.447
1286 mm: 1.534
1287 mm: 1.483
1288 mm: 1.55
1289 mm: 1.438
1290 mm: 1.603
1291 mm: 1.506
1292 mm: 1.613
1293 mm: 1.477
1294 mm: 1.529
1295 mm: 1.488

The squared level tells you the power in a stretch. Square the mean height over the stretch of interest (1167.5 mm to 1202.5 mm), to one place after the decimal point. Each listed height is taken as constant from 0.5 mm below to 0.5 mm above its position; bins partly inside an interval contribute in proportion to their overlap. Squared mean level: 2.9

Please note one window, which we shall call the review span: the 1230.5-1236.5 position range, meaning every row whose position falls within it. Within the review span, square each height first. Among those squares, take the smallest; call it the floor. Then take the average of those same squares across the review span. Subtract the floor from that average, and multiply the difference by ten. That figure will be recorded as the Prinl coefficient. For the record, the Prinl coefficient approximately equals 2.5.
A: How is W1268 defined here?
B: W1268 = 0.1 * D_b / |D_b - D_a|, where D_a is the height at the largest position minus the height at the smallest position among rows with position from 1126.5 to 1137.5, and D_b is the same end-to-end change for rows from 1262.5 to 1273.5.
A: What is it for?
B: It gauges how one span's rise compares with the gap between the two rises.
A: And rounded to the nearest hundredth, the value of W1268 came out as -0.10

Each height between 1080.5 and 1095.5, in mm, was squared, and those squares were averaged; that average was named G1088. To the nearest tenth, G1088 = 4.2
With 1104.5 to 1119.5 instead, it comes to 3.9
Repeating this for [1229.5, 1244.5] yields 4.0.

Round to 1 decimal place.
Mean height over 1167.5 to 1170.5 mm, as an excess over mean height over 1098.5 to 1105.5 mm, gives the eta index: -0.2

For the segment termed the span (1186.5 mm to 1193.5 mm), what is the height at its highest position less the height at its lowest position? 0.27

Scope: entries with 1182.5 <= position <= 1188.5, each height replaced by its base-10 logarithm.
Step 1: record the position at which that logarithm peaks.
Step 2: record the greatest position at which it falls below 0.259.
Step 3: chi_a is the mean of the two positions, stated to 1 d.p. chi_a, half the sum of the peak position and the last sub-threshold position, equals 1188.0 mm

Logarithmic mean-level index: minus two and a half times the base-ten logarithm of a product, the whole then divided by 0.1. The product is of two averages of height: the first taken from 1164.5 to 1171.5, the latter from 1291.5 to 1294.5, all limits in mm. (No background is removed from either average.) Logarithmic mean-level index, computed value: -11.5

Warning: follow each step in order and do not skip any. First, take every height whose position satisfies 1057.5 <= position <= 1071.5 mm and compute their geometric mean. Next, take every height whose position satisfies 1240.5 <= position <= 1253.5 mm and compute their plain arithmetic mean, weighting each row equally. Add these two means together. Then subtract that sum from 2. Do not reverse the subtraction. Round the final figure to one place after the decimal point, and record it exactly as -1.7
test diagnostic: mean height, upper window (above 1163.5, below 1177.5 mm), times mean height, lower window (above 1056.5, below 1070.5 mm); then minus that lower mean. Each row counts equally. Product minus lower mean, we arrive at 1.6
